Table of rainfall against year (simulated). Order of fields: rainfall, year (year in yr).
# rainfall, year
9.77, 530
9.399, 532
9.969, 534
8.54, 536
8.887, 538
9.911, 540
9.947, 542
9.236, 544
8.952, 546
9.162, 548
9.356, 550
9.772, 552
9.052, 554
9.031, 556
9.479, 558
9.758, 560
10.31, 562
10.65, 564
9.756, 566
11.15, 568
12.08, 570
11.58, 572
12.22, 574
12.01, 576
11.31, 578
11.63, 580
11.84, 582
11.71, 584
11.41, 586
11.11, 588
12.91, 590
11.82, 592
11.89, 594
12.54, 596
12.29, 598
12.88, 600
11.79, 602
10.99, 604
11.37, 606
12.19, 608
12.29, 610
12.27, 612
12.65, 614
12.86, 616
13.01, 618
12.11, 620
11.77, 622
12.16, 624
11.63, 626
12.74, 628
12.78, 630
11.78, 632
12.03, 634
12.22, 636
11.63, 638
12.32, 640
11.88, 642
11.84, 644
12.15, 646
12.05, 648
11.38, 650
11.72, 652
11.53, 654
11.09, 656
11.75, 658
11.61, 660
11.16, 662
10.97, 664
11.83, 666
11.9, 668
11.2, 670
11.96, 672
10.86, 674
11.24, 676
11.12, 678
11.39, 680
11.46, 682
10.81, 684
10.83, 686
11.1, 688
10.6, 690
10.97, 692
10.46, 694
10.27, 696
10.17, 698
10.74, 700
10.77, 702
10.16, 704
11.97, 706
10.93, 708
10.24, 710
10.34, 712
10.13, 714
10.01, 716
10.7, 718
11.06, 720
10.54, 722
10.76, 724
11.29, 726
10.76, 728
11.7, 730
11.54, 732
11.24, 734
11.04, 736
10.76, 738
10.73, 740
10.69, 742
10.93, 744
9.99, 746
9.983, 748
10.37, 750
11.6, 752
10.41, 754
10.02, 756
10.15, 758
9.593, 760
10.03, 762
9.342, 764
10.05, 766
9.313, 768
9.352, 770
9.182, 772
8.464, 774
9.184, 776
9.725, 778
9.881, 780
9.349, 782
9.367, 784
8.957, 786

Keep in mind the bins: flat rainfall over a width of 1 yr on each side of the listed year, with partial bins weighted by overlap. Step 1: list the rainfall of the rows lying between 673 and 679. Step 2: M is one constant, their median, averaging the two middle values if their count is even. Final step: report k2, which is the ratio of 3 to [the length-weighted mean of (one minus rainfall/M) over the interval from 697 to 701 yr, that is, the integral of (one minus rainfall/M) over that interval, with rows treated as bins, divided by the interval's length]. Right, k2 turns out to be 50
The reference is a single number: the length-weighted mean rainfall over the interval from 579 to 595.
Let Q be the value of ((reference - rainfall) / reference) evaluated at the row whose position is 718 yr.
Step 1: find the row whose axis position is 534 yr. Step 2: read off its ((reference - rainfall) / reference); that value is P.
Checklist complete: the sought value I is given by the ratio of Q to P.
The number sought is 0.6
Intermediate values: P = 0.15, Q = 0.09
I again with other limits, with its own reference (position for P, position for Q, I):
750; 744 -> 0.6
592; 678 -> -22.3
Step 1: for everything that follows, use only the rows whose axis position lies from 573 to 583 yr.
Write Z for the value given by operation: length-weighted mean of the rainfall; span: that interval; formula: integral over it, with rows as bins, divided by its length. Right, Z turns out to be 11.8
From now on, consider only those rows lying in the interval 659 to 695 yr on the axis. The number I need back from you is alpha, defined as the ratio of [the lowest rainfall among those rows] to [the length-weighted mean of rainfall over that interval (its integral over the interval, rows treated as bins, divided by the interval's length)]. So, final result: 0.935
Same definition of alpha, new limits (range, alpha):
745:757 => 0.960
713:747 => 0.924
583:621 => 0.908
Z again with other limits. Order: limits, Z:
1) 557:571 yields 10.5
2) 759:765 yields 9.7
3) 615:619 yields 12.9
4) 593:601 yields 12.4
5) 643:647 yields 12.0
